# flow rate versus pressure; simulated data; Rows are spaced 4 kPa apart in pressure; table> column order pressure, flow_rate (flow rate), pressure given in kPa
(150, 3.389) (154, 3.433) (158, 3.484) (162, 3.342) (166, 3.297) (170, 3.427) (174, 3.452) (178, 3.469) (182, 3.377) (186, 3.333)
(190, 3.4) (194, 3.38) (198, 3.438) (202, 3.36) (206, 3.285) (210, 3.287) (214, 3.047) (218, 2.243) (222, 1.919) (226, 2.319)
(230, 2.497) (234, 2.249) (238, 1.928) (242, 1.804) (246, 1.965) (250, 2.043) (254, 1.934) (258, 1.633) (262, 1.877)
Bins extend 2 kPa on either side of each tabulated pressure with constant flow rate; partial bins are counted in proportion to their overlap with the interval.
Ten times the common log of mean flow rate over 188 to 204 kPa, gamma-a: 5.3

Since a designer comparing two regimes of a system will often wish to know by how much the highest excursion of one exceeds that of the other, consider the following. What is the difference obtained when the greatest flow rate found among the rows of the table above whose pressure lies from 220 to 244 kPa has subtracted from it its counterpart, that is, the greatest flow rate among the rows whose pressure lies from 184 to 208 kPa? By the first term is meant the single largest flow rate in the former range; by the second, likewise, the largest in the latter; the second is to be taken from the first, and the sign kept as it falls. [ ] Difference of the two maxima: -0.94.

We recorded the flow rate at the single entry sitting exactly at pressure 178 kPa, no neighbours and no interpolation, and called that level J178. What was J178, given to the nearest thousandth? 3.469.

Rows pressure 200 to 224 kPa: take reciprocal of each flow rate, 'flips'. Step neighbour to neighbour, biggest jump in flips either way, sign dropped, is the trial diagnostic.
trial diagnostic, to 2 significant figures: 0.12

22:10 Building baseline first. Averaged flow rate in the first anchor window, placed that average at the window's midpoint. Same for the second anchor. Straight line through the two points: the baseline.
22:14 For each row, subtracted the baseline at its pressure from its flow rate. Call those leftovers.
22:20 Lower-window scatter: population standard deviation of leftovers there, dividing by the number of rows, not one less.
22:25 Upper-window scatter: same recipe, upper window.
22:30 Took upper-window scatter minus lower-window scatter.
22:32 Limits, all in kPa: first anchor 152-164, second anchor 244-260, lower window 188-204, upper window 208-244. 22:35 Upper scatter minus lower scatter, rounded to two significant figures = 0.29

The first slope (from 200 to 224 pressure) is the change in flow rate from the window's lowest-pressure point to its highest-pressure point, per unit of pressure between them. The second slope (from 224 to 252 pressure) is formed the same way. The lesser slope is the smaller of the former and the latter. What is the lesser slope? -0.072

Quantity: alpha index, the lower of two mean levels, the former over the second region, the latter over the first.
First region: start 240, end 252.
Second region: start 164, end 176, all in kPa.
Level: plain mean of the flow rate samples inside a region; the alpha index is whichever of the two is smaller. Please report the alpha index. 1.94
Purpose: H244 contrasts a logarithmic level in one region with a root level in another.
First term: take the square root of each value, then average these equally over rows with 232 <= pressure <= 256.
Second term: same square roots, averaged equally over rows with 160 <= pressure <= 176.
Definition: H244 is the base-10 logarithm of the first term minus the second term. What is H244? -1.69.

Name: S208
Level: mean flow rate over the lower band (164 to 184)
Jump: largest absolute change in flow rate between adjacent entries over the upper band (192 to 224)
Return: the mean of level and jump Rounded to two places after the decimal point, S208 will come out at 2.10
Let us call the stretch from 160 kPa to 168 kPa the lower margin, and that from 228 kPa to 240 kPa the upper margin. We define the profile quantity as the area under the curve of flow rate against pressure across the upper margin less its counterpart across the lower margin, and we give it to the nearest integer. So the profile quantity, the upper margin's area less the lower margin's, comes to 0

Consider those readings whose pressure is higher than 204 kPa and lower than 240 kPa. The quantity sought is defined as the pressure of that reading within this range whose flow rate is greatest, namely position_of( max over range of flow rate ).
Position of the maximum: 210 kPa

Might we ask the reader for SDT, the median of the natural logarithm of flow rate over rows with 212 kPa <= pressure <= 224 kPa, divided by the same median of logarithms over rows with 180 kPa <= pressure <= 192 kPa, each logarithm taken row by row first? 0.66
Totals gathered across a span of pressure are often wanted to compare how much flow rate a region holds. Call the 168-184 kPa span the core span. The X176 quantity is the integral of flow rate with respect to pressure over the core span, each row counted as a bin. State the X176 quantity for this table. 55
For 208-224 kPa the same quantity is 42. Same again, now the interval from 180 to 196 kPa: 54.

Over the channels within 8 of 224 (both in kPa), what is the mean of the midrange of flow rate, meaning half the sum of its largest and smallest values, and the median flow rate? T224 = 2.2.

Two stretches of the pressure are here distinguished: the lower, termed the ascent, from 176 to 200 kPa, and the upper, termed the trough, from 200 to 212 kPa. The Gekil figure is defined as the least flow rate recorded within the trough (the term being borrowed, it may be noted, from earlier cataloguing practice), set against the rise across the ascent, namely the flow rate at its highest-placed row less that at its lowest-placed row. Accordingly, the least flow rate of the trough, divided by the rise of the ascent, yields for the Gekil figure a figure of -106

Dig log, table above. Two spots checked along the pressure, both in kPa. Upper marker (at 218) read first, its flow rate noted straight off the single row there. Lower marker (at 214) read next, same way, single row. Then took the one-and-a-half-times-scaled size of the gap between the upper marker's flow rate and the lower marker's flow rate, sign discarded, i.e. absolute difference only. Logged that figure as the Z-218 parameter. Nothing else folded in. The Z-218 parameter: 1.2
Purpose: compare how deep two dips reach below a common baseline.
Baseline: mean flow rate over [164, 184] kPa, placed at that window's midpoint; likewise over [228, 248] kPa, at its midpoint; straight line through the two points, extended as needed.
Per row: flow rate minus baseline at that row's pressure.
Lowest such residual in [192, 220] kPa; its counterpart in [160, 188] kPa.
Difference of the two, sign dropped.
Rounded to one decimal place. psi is 0.1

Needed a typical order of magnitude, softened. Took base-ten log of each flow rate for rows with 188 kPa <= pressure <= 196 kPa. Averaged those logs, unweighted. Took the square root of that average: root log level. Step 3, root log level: 0.73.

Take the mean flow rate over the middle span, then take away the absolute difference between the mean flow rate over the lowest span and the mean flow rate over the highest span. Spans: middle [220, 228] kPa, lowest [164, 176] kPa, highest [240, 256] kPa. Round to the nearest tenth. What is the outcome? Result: 0.7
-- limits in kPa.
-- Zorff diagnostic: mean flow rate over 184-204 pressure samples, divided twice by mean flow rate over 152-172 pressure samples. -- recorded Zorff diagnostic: 0.29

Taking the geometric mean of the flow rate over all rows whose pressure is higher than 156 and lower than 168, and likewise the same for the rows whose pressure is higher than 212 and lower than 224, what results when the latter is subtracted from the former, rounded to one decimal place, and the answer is 1.0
